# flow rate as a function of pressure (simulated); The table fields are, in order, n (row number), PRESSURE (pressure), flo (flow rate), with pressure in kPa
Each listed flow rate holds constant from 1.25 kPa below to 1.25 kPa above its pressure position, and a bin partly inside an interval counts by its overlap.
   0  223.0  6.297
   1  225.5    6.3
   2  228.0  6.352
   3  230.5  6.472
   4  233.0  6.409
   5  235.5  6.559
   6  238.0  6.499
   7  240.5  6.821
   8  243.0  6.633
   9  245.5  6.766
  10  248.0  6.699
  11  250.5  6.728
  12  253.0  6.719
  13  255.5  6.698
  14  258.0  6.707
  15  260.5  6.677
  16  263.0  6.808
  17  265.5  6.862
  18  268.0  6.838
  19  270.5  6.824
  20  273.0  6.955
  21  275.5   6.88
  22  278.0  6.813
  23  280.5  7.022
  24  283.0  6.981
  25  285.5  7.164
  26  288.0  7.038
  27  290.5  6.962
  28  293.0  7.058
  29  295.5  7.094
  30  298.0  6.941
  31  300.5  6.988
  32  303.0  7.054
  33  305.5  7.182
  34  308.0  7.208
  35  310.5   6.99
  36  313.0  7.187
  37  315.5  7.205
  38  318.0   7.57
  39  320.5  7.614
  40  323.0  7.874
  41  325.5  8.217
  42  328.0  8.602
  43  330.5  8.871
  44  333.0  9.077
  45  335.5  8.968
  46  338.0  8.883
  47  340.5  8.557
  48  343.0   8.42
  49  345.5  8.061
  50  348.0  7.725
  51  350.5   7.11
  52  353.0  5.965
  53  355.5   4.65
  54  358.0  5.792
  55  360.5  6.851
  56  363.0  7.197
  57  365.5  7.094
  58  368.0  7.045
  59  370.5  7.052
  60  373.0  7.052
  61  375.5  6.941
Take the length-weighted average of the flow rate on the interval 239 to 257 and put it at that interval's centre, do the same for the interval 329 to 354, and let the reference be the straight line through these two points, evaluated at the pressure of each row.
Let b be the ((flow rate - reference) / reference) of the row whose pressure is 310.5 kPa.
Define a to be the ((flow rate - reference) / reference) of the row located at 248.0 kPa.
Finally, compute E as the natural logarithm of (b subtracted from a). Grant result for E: -2.4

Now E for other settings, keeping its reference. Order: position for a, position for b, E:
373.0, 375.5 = -4.1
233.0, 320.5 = -3.9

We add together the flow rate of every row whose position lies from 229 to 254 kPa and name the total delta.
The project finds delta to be 66.3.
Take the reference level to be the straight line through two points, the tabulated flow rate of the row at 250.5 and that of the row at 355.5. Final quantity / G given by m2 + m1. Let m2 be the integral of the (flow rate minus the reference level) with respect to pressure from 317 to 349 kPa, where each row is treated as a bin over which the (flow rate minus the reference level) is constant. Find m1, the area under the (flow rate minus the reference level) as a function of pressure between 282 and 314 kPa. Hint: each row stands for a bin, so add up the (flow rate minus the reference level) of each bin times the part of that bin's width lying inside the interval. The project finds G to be 145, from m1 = 41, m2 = 104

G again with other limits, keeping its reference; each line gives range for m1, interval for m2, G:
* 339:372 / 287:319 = 125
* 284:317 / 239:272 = 49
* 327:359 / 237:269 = 93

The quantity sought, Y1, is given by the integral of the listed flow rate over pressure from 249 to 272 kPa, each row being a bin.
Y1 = 156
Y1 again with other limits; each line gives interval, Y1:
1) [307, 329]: 167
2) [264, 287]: 159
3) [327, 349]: 189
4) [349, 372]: 151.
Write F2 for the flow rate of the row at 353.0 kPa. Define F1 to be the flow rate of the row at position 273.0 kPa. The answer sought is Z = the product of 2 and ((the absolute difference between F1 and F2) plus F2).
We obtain 13.9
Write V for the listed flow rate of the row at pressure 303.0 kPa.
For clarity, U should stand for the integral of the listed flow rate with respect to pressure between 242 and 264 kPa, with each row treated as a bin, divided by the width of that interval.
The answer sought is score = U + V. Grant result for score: 13.8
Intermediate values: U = 6.7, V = 7.054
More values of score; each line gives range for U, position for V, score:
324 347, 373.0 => 15.7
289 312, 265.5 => 13.9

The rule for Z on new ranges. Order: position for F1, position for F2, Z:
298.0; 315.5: 14.9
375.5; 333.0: 22.4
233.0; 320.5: 17.6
